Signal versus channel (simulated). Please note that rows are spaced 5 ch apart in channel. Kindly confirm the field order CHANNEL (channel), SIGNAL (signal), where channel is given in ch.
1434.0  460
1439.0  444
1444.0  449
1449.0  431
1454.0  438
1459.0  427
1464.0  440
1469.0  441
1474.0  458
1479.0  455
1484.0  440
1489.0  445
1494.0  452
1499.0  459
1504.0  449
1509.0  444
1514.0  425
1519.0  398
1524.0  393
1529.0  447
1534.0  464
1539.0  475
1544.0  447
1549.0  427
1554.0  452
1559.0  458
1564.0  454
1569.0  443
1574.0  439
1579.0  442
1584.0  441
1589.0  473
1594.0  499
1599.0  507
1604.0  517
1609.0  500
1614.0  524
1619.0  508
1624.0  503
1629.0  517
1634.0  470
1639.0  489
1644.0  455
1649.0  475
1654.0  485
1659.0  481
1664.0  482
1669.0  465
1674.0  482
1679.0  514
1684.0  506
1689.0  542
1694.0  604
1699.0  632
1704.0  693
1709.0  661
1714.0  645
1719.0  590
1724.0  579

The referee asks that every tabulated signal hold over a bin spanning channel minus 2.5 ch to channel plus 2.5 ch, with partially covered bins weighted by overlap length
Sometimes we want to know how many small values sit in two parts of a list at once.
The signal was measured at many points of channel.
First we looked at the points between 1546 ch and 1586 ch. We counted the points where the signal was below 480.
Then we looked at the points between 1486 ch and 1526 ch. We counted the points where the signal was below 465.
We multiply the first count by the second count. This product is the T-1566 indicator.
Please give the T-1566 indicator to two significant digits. 64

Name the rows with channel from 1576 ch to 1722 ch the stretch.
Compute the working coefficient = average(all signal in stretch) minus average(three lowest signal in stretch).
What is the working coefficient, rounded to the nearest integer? 75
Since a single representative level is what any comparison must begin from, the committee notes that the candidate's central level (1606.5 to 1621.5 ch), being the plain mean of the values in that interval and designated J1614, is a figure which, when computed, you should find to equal 511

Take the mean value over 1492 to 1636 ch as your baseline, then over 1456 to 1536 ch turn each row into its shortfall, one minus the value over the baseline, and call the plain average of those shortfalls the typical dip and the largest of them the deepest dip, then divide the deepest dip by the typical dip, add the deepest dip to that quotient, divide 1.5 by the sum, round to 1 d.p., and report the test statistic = 0.5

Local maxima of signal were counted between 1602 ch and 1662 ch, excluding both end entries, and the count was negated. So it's -4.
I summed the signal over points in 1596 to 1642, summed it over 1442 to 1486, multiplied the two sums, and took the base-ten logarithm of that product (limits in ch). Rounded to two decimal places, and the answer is 7.26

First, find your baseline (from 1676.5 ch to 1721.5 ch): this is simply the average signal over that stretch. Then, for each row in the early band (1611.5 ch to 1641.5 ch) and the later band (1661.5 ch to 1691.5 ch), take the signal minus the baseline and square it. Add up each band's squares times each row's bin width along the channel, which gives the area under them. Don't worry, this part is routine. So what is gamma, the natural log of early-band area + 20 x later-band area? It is 15.7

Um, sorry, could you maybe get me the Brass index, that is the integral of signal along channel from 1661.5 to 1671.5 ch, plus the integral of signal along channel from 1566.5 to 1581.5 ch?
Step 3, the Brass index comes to 11355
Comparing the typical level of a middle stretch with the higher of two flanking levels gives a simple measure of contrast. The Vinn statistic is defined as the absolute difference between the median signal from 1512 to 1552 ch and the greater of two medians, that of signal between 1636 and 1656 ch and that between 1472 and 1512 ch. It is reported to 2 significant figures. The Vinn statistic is 43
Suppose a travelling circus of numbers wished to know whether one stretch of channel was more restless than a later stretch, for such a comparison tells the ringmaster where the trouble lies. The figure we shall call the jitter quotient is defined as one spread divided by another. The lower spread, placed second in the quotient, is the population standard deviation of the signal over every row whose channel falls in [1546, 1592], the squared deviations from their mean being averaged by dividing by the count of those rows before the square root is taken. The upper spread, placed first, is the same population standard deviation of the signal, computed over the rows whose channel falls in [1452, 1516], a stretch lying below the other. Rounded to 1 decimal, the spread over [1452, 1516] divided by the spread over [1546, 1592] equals 0.8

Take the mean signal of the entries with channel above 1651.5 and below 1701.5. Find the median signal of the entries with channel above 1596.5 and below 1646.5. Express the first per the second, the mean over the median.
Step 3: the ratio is 1.03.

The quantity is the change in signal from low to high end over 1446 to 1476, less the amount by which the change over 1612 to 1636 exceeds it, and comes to 108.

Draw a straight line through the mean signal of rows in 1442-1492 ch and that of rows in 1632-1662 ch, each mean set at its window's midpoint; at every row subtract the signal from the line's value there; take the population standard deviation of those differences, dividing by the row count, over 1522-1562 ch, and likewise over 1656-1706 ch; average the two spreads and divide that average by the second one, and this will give 0.66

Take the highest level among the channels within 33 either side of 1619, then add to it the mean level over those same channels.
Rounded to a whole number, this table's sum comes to 1019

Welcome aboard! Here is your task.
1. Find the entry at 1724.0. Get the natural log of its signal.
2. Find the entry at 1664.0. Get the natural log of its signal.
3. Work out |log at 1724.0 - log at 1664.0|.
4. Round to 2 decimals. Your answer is 0.18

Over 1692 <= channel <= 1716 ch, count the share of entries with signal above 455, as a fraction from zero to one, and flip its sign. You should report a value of -1.0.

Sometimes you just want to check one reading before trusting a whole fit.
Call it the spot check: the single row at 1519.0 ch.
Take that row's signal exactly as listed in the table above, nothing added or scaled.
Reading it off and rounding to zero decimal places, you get 398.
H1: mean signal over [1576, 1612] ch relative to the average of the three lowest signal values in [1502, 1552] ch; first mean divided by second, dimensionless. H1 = 1.19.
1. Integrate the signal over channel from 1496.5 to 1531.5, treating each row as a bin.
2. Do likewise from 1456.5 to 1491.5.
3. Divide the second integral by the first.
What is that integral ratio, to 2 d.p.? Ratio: 1.03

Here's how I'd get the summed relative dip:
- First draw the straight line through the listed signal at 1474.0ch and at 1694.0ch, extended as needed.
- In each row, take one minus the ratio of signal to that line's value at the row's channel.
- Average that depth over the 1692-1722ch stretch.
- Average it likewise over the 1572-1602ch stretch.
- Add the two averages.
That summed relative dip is 0.08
